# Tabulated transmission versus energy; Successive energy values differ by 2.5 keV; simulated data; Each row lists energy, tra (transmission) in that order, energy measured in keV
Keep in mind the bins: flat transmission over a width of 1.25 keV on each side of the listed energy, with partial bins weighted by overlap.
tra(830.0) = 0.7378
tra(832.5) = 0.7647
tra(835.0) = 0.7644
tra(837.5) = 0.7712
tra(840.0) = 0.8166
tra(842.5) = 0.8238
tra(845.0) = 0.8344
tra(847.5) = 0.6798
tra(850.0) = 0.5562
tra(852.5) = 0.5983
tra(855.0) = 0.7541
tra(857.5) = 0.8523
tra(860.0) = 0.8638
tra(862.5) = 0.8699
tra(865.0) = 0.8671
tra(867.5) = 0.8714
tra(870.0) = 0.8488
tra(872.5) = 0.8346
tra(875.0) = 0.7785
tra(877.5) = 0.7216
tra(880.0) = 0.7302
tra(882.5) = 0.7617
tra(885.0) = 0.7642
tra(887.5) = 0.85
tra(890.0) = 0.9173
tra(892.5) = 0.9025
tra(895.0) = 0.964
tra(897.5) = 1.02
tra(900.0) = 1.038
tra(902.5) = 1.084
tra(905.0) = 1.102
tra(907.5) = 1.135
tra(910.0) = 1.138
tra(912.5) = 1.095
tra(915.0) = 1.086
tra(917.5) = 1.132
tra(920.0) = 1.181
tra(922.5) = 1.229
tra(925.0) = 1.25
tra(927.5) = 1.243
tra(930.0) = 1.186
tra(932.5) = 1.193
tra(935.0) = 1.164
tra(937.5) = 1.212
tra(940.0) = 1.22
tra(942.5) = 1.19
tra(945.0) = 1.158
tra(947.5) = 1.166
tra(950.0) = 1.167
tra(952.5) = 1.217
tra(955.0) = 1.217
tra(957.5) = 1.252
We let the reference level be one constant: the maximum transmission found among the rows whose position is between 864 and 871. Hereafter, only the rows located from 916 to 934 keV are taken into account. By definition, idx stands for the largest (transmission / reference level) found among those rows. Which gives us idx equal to 1.43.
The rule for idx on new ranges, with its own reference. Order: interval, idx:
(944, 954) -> 1.40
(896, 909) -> 1.30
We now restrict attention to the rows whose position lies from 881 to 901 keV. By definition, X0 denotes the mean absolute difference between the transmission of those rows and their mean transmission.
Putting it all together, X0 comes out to 0.08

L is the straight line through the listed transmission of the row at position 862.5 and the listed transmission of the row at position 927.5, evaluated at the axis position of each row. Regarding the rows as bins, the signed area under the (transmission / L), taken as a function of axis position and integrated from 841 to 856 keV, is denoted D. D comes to 13.5 keV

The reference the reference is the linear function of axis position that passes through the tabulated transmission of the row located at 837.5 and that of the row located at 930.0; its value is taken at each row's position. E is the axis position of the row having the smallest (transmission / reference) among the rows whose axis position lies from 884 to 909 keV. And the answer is 885.0 keV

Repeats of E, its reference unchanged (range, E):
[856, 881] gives 877.5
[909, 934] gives 915.0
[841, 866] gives 850.0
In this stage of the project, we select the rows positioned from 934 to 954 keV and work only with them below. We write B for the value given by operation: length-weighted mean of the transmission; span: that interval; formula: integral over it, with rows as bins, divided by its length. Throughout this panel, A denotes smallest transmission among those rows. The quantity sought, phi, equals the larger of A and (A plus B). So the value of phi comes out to 2.3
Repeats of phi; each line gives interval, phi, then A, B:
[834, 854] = 1.3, 0.5562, 0.73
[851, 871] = 1.4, 0.5983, 0.81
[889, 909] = 1.9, 0.9025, 1.02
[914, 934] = 2.3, 1.086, 1.19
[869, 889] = 1.5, 0.7216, 0.79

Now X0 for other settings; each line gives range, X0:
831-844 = 0.03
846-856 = 0.07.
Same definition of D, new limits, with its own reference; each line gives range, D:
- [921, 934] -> 12.7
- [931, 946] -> 13.7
